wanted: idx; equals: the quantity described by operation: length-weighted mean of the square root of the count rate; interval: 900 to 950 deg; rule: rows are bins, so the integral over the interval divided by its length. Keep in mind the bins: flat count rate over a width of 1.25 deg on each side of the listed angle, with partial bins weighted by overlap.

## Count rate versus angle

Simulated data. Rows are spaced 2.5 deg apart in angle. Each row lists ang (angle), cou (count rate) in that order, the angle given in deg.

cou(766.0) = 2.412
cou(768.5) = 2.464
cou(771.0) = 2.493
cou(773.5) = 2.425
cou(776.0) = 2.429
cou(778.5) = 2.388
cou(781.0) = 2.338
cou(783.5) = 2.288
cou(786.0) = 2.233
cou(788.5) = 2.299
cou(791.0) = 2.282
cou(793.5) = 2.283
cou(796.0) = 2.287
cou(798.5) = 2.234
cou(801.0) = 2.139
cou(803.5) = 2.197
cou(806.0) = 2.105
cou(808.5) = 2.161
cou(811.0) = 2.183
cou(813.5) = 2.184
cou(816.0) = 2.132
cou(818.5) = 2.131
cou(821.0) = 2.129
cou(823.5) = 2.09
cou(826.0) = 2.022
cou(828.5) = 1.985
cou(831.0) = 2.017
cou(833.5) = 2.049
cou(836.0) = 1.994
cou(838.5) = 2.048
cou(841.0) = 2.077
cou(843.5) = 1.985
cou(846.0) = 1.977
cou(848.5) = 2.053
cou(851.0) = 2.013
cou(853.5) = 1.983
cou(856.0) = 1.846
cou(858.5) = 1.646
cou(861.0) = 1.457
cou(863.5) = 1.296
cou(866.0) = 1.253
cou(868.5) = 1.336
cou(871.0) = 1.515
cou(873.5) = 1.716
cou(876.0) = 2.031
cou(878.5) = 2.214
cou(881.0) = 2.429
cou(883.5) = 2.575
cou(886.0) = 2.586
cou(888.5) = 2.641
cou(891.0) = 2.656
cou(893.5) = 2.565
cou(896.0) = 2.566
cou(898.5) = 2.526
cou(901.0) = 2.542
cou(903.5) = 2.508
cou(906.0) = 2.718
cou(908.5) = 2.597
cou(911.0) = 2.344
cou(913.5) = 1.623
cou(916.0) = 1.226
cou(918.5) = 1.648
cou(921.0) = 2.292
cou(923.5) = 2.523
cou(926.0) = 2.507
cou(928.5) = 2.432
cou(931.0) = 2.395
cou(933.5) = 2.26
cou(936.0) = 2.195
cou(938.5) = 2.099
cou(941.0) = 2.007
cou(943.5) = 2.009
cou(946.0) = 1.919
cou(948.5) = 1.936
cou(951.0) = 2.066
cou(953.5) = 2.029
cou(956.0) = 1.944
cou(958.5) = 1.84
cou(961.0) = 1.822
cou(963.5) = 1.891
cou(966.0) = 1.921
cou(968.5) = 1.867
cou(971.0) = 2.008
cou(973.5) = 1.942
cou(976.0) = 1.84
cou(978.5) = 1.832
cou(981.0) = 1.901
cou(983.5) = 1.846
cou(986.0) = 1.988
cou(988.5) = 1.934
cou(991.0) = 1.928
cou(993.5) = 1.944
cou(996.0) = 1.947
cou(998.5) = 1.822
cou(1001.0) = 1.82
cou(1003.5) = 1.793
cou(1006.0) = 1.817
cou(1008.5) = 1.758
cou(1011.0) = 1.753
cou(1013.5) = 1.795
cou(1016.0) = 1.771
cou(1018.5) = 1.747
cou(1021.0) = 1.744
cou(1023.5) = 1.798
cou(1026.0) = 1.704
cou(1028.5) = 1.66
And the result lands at 1.47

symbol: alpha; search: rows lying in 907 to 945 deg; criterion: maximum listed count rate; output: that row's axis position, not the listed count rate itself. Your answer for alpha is 908.5 deg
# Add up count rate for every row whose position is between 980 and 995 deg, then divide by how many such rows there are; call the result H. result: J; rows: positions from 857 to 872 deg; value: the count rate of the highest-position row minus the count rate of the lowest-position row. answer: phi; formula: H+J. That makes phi 1.8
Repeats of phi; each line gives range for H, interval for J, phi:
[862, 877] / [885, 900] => 1.5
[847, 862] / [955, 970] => 1.8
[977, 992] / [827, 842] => 2.0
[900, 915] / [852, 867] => 1.7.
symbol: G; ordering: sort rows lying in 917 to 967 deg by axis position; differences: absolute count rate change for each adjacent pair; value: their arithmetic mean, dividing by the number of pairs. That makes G 0.104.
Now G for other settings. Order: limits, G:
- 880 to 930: 0.184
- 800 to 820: 0.040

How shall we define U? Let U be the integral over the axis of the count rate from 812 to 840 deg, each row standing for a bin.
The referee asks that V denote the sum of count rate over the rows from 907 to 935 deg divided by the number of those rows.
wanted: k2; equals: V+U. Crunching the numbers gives 60.2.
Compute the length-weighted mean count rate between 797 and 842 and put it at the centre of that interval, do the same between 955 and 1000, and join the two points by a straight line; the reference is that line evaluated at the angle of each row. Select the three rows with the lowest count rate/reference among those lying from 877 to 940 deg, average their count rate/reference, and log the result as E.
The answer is 0.76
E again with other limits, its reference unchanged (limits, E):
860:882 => 0.63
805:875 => 0.63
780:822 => 1.00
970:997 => 0.97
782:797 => 1.06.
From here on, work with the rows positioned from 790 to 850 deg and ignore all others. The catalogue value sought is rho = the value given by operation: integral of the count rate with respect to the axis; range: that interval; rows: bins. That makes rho 127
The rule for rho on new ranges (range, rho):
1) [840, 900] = 122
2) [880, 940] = 141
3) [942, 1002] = 115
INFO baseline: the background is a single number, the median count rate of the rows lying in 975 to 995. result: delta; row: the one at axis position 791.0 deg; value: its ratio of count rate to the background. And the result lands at 1.19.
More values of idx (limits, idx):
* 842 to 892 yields 1.39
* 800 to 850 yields 1.44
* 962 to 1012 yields 1.37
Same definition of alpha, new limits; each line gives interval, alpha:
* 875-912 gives 906.0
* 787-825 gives 788.5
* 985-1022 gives 986.0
